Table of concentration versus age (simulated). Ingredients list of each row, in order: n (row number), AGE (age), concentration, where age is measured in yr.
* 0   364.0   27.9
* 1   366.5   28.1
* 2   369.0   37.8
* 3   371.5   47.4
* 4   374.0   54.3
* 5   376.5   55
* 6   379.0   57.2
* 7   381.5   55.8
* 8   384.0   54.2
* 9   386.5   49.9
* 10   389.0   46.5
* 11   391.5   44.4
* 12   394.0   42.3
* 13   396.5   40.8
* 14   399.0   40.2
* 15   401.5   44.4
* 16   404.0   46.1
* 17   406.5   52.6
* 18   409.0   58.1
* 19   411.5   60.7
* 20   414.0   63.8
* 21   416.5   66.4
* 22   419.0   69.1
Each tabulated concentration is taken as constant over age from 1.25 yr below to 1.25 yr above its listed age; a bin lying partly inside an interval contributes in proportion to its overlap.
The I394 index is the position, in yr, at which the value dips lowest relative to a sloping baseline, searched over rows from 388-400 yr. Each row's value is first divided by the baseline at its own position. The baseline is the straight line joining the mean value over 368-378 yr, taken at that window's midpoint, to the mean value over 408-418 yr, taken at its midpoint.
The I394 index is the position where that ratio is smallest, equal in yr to 399.0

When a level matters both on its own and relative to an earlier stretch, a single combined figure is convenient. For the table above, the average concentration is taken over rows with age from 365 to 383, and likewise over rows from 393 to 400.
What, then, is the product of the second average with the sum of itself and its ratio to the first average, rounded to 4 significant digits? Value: 1724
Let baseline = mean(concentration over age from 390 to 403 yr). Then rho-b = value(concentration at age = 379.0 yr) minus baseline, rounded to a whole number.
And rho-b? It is 15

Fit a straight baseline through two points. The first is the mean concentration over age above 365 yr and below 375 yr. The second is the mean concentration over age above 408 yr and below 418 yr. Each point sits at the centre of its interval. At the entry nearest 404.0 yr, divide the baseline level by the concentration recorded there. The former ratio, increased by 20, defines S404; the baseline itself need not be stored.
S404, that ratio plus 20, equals 21.3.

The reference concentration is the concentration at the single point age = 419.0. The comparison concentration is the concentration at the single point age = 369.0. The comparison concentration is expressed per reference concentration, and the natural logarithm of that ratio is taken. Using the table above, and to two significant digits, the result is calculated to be -0.60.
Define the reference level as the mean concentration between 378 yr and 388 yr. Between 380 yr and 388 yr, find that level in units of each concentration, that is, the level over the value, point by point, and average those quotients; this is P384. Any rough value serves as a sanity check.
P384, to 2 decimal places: 1.02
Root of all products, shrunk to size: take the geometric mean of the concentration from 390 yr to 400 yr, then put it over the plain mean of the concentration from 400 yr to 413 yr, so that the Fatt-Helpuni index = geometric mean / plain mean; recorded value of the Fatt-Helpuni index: 0.80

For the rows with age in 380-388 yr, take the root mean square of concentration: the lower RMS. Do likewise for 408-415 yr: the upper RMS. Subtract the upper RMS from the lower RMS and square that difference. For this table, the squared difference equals 57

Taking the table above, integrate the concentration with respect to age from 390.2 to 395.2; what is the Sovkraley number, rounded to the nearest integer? 217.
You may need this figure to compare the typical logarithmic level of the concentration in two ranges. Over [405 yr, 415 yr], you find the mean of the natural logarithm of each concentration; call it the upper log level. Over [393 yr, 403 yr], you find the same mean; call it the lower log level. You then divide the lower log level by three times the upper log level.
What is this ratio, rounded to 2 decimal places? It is 0.31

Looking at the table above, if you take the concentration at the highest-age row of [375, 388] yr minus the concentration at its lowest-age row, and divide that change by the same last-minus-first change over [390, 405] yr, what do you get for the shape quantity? -3.0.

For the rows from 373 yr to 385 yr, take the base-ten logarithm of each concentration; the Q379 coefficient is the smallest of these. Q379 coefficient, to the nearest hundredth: 1.73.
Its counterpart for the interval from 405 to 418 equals 1.72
